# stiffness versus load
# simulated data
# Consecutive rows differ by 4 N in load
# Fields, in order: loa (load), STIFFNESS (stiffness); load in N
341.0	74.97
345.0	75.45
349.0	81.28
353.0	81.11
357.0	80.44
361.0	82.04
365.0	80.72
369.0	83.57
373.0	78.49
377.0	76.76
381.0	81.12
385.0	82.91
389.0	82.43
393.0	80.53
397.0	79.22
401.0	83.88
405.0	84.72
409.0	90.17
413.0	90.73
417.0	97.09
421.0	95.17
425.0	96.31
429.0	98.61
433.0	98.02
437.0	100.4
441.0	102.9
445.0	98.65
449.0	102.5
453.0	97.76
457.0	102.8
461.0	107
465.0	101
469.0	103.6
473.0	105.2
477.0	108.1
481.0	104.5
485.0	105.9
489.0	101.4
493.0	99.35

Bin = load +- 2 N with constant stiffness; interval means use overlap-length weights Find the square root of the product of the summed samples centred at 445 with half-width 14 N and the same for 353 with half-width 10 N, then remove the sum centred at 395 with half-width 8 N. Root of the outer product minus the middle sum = 204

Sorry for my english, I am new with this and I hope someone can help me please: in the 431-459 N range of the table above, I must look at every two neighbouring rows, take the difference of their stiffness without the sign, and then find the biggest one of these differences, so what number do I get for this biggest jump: 5.0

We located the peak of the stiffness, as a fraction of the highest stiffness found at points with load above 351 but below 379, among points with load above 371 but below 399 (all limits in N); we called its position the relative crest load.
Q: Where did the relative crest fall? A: 385.0 N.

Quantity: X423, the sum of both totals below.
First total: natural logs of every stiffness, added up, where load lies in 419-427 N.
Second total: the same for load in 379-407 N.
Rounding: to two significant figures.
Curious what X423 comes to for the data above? 40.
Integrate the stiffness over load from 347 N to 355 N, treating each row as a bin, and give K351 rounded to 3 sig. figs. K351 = 650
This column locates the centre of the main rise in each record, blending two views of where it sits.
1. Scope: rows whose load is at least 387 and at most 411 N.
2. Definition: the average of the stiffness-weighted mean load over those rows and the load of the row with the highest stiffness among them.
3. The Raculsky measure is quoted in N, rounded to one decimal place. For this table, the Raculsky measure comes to 404.1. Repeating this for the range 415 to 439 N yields 432.0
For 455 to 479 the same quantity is 472.0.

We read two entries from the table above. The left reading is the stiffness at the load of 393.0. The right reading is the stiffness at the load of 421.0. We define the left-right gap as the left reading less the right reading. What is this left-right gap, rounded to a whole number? -15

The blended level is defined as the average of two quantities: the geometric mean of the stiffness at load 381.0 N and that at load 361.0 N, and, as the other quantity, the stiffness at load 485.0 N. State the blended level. 93.7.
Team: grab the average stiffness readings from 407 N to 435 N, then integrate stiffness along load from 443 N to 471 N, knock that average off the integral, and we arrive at 2758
